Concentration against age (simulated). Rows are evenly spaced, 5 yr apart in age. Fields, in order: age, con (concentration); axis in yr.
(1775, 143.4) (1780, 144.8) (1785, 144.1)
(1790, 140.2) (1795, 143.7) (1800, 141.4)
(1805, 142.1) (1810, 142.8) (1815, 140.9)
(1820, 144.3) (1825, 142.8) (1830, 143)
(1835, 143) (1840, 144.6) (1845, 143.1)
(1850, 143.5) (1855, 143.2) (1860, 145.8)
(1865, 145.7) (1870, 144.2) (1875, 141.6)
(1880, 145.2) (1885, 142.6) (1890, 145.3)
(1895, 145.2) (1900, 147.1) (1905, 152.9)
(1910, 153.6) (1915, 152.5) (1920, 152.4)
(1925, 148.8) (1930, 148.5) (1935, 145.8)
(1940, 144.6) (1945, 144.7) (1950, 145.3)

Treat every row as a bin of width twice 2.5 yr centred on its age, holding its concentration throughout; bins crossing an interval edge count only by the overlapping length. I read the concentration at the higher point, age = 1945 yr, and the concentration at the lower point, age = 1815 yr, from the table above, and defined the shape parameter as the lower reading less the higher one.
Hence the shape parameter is -3.8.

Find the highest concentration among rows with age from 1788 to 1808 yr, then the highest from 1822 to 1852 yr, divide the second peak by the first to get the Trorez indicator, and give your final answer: 1.01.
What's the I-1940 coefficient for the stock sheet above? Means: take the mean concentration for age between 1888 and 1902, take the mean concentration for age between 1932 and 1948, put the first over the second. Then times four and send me 4.02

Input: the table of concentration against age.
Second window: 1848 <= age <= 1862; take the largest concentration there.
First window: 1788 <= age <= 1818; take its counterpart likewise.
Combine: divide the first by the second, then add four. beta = 4.99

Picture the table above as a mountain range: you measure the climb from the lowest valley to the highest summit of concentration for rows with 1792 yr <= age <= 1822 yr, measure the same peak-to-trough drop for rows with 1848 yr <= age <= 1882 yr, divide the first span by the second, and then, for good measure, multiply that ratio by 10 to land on 8.1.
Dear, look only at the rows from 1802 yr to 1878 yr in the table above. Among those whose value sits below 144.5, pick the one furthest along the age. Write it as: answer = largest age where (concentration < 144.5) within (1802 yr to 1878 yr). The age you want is 1875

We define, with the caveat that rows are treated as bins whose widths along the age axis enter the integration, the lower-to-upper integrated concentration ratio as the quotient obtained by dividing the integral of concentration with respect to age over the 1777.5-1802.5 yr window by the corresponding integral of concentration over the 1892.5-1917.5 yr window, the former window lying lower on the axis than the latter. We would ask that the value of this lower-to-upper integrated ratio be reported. 0.951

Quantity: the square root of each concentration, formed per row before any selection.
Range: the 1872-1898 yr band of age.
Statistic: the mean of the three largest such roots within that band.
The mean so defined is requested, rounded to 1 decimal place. 12.1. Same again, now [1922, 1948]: 12.2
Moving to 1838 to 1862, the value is 12.0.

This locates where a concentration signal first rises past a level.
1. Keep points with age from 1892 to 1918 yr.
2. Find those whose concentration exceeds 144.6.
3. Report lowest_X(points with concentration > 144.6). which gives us 1895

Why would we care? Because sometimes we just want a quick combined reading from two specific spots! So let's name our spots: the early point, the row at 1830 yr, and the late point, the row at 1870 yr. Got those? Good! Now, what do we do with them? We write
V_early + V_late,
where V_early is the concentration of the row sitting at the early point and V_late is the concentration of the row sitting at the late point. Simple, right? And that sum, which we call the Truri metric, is 287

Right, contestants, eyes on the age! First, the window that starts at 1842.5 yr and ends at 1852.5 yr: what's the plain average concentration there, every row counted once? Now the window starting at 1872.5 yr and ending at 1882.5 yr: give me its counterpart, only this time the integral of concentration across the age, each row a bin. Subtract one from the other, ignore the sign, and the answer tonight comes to 1291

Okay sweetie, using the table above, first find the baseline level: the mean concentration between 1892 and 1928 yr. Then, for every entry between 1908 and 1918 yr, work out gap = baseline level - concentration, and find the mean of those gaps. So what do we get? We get -2.7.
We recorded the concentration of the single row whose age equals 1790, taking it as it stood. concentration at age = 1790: 140.2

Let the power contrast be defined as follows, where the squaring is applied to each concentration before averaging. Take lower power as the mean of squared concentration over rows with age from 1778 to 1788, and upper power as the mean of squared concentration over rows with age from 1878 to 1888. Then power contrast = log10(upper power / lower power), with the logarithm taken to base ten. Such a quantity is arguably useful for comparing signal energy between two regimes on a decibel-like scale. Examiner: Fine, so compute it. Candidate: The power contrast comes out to 0.00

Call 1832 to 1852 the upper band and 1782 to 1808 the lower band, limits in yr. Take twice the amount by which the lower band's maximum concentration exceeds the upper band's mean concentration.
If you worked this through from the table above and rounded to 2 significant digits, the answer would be 1.1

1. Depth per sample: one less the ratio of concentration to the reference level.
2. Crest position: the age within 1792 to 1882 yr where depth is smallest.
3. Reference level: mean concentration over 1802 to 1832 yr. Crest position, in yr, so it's 1860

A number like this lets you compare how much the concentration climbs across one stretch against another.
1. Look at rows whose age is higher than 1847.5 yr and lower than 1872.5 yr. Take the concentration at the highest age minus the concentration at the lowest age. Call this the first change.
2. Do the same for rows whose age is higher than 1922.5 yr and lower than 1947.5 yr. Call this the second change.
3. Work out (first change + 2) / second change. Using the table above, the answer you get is -0.66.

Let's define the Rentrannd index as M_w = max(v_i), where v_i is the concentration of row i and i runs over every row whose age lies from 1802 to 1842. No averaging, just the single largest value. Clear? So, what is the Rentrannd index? 144.6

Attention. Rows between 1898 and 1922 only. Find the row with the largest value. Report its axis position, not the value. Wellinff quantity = 1910 yr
